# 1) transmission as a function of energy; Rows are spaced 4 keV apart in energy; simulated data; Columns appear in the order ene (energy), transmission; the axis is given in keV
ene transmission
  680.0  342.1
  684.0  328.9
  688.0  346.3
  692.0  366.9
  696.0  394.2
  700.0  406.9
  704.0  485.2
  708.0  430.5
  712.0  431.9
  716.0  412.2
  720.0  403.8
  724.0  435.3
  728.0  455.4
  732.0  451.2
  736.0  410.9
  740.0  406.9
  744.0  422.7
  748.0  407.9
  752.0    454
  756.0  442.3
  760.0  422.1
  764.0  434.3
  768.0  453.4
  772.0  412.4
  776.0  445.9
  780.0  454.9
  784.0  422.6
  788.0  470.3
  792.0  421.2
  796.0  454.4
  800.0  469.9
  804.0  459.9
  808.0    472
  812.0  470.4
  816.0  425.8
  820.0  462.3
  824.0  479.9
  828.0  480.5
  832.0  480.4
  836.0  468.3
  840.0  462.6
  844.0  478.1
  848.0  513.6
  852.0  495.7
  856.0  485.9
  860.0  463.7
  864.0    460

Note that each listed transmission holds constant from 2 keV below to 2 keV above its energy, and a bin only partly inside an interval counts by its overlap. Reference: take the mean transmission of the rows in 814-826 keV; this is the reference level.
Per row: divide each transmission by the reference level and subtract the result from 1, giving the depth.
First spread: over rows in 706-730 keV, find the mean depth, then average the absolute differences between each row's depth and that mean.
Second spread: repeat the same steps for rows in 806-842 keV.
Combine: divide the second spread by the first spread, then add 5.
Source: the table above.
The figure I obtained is 5.83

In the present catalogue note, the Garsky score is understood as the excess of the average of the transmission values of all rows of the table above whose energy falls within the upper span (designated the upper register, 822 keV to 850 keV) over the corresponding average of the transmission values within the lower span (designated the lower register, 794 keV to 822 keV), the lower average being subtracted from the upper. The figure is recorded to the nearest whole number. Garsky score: 21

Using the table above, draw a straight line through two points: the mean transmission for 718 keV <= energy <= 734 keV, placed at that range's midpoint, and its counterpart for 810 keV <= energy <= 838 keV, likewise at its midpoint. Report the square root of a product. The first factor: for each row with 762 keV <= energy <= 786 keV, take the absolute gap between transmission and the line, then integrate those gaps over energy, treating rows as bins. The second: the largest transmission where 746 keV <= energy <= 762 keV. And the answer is 417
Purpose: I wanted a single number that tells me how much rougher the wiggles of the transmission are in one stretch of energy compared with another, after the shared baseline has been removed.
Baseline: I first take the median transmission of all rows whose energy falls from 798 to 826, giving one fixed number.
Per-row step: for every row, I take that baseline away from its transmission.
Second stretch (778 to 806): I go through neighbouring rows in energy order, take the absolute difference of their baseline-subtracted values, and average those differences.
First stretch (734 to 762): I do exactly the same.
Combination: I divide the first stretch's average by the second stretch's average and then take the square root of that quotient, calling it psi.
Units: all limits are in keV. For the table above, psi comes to 0.77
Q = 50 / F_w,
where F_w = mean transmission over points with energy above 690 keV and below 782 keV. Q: 0.117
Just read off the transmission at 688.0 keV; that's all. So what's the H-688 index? 346.3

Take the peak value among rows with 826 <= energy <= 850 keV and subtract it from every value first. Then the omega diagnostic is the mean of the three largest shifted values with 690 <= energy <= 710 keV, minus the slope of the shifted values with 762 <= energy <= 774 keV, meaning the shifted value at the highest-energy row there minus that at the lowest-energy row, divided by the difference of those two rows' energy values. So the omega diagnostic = -70.0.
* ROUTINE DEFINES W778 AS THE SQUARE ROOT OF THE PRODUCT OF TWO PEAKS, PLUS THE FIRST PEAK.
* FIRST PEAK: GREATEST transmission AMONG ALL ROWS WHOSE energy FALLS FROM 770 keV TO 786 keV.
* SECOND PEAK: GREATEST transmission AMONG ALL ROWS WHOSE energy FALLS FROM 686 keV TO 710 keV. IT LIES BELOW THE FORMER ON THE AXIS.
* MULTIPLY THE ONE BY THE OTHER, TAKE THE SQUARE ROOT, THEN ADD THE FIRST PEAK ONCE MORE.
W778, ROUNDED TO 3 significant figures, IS 925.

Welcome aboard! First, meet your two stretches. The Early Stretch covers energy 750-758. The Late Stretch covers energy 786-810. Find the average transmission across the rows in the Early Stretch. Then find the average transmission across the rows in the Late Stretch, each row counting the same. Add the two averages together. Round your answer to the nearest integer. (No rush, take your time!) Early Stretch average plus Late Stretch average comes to 906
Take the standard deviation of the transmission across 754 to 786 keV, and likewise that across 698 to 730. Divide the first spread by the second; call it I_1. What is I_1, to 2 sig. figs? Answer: 0.58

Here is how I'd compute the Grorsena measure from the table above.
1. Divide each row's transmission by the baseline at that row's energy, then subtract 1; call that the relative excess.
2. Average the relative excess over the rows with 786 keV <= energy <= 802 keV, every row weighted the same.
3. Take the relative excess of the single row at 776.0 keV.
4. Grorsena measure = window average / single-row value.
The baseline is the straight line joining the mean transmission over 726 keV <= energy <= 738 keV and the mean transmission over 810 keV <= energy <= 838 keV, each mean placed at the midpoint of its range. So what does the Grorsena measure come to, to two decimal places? 0.59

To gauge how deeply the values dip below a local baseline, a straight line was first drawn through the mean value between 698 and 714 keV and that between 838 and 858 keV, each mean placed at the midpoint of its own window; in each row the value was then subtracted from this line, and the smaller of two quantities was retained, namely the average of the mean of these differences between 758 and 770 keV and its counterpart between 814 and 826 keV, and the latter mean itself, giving 22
